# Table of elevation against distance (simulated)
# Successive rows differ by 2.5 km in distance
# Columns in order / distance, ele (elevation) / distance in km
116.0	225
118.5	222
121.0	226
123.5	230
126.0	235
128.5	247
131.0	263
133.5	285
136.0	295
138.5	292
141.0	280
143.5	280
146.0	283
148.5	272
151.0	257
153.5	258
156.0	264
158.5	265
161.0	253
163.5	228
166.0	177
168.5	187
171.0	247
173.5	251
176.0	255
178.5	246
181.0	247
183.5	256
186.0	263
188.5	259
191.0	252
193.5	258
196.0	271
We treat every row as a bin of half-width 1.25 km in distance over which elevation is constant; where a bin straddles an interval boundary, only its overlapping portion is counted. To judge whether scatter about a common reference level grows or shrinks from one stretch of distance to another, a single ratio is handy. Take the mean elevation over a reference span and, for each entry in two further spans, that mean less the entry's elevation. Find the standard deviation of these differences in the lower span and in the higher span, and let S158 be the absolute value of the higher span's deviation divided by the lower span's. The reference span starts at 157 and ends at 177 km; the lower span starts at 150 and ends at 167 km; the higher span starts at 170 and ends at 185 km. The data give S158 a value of 0.1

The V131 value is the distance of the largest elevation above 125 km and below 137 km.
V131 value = 136.0 km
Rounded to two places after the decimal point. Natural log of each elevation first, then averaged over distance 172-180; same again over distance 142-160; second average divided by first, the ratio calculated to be 1.01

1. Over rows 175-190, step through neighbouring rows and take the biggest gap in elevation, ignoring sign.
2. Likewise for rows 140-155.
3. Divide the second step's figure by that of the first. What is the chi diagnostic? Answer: 1.7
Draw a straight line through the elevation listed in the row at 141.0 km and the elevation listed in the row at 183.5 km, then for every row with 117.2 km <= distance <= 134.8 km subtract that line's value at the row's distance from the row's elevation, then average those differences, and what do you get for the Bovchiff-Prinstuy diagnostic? -44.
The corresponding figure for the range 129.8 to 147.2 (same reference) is 1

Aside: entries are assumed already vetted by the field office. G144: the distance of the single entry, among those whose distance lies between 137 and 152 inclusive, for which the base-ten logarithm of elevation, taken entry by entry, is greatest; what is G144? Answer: 138.5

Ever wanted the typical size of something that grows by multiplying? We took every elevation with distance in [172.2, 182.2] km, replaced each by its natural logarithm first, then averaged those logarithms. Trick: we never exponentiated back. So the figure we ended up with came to 5.52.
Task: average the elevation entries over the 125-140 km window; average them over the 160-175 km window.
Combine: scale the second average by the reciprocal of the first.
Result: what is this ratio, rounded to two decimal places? 0.83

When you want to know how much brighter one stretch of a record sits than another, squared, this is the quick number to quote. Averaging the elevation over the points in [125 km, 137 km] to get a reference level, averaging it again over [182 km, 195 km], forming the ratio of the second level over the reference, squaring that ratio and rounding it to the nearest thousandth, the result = 0.945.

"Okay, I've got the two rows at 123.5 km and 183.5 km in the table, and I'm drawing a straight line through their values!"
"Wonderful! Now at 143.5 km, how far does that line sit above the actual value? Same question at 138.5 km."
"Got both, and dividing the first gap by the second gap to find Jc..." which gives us 0.7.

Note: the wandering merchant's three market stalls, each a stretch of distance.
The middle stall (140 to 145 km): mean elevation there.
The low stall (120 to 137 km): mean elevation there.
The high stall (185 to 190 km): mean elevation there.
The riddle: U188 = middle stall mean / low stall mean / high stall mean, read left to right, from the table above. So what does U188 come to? 0.0042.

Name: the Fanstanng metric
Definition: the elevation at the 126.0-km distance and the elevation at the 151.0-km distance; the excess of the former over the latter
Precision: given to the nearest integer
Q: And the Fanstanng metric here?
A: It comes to -22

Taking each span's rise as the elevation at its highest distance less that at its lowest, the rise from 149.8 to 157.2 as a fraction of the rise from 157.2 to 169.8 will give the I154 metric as -0.1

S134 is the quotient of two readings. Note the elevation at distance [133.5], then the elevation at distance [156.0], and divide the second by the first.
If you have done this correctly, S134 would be 0.93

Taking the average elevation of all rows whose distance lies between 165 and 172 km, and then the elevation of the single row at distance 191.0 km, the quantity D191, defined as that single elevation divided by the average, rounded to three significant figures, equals 1.24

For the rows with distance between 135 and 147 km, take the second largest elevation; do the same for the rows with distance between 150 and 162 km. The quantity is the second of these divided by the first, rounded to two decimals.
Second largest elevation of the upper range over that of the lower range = 0.90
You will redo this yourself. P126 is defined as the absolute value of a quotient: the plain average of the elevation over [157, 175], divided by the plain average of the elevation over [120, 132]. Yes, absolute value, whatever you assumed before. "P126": 0.96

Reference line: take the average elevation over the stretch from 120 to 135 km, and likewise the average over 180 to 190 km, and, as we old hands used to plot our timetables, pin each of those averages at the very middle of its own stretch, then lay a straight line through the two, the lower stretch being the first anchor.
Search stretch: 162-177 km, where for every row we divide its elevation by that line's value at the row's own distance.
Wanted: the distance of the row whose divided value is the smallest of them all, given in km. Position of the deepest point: 166.0 km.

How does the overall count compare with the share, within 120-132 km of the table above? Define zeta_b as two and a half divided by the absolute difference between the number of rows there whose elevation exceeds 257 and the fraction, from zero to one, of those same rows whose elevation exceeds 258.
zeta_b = 3.1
